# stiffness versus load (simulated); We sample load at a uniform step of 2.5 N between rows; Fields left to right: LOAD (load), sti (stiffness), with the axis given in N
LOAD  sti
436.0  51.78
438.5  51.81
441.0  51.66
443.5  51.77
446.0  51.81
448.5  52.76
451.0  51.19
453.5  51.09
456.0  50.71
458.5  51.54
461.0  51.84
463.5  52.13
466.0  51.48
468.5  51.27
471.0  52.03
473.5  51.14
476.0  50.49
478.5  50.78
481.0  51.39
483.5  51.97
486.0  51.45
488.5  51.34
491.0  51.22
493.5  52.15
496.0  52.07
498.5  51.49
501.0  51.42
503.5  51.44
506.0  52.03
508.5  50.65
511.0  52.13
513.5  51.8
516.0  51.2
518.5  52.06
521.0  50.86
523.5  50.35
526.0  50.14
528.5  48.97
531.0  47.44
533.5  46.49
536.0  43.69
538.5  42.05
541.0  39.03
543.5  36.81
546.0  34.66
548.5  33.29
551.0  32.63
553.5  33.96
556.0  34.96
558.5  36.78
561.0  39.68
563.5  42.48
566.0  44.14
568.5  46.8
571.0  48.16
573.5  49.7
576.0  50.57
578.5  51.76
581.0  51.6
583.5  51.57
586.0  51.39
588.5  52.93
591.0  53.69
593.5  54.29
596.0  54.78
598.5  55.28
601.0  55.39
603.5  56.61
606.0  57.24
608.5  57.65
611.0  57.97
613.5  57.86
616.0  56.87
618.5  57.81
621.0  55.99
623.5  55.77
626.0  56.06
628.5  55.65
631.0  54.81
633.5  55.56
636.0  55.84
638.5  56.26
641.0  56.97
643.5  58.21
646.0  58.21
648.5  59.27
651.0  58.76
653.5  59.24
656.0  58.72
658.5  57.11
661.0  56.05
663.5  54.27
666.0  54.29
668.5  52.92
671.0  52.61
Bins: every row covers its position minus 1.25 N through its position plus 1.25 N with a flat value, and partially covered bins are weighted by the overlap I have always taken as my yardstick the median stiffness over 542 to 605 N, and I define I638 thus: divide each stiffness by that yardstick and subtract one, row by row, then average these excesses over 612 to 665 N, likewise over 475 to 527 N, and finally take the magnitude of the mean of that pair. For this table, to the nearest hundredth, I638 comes 0.09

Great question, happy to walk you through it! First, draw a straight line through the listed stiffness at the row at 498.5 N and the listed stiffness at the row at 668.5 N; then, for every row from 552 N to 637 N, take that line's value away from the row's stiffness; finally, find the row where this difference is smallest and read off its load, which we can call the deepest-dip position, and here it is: 553.5 N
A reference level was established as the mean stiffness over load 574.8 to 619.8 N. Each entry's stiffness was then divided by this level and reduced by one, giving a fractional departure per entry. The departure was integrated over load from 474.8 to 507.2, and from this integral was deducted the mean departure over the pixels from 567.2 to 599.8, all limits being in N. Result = -1.9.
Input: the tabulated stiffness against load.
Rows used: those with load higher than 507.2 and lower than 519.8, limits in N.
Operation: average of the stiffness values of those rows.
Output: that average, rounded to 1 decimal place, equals 51.6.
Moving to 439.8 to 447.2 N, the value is 51.7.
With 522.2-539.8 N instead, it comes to 47.0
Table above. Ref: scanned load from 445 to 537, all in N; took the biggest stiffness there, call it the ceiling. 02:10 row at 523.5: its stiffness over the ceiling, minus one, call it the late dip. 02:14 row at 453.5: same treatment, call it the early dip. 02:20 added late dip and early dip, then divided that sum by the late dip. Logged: 1.7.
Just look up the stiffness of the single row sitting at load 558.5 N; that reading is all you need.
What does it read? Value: 36.78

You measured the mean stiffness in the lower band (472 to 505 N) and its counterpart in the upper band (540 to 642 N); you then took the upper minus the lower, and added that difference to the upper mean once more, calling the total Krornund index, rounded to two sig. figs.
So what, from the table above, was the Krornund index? 48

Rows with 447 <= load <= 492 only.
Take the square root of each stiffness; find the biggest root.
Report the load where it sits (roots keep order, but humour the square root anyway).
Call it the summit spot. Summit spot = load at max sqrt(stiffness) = 448.5 N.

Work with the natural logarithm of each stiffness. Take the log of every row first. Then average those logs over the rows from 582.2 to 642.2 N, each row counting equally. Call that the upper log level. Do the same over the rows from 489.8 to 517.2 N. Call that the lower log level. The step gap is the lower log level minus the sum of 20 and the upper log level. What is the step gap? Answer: -20.1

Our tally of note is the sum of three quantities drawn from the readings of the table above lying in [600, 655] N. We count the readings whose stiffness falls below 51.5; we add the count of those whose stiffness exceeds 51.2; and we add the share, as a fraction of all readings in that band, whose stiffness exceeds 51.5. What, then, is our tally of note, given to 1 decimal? 23.0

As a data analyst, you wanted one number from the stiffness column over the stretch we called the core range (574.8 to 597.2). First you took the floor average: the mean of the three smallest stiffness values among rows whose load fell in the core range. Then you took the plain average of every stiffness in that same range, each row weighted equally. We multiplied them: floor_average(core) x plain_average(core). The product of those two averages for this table 2687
